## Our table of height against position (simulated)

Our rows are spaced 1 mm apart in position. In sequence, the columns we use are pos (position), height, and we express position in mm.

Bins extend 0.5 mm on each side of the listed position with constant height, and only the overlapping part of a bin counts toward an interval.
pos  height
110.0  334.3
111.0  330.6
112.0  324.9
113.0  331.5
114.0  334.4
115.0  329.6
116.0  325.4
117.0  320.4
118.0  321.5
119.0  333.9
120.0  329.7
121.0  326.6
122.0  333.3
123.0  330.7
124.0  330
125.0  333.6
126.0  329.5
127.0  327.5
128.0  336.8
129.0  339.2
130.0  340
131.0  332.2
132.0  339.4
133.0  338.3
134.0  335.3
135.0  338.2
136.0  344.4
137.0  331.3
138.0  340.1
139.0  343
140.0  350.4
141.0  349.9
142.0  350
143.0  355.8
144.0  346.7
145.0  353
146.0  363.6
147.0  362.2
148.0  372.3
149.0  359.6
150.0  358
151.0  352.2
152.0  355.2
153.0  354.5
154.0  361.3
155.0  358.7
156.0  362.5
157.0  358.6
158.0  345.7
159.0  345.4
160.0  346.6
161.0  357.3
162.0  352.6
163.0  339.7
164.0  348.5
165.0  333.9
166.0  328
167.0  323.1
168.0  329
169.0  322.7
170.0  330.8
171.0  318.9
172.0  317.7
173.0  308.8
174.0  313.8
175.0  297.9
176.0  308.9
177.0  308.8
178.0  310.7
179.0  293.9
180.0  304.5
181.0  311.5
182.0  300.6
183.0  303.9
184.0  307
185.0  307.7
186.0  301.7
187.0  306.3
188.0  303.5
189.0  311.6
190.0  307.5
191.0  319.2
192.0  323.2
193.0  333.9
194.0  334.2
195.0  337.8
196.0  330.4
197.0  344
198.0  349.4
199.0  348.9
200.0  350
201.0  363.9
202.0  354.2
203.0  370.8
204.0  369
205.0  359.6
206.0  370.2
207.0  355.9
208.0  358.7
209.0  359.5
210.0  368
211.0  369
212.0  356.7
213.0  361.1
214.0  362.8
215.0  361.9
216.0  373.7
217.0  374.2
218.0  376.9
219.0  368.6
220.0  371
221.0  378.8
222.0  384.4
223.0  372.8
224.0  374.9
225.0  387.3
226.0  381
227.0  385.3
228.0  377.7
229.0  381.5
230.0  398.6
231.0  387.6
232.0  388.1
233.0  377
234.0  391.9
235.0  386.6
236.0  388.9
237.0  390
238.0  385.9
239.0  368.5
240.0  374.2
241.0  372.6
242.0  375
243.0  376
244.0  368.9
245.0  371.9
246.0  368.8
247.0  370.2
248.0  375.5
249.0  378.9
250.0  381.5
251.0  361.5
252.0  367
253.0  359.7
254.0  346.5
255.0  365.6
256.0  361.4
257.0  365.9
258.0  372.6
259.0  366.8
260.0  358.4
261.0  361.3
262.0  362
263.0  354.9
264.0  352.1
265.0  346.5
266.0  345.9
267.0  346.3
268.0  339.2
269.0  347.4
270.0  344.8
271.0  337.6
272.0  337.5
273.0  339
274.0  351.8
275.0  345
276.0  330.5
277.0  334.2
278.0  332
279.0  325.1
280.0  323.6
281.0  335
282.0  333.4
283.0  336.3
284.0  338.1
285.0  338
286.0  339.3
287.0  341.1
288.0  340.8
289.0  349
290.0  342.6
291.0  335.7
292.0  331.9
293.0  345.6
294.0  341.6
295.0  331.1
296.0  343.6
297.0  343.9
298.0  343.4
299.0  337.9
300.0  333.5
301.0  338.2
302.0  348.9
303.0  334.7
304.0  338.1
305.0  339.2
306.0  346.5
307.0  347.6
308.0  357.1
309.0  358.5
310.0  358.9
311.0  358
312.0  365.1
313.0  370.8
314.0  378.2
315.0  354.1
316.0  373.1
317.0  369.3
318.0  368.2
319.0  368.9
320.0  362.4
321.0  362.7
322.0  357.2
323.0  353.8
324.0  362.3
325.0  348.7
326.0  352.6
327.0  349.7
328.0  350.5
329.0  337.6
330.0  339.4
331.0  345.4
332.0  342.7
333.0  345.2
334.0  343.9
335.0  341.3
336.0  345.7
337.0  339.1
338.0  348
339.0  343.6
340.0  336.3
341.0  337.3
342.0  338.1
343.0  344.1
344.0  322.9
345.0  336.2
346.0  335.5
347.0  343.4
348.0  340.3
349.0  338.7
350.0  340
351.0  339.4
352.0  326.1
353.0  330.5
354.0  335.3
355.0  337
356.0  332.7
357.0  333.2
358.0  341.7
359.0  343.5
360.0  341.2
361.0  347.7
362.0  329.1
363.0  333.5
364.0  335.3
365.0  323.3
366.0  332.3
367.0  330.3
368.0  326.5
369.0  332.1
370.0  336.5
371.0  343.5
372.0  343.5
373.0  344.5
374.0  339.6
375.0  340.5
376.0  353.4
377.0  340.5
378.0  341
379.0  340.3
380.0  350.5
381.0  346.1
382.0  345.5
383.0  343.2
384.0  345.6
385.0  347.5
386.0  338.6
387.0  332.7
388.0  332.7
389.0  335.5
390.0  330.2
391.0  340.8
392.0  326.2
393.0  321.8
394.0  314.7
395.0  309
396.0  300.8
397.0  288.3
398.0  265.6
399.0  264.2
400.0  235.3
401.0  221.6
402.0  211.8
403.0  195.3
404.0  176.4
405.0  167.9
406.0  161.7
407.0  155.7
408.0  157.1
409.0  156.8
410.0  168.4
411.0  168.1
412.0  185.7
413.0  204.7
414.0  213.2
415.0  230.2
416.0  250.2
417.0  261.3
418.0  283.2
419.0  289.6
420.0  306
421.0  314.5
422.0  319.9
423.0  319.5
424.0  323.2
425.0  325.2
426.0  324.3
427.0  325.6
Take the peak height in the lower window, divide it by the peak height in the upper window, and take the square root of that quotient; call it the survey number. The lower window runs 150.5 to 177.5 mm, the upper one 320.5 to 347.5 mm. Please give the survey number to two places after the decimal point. 1.00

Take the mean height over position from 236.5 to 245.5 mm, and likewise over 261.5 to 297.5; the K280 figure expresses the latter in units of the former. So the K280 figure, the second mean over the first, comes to 0.91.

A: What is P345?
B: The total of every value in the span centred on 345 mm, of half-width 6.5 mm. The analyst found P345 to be 4396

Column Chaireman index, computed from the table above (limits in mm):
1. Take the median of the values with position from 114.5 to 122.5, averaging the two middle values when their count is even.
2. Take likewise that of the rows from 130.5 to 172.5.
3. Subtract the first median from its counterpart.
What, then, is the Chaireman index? 19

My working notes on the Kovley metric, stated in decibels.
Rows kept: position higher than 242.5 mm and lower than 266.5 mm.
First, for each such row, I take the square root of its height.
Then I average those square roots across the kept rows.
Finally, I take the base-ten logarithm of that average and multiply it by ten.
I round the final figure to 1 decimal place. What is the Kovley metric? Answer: 12.8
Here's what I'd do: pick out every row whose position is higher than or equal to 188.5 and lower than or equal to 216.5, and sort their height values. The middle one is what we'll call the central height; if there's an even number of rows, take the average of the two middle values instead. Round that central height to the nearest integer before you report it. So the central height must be 356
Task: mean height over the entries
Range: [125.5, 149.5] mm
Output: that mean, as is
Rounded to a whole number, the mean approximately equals 345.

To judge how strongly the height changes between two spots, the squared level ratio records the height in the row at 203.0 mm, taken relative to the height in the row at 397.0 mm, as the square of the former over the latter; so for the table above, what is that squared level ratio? 1.65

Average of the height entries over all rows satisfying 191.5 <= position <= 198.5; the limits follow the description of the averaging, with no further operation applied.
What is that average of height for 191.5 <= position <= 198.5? 336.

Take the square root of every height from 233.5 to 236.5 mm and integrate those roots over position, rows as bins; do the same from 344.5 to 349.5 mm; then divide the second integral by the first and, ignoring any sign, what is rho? 1.6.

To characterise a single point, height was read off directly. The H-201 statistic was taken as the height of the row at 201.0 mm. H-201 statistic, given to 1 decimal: 363.9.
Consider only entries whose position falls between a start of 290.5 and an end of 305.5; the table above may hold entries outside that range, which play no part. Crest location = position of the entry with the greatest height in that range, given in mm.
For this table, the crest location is 302.0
